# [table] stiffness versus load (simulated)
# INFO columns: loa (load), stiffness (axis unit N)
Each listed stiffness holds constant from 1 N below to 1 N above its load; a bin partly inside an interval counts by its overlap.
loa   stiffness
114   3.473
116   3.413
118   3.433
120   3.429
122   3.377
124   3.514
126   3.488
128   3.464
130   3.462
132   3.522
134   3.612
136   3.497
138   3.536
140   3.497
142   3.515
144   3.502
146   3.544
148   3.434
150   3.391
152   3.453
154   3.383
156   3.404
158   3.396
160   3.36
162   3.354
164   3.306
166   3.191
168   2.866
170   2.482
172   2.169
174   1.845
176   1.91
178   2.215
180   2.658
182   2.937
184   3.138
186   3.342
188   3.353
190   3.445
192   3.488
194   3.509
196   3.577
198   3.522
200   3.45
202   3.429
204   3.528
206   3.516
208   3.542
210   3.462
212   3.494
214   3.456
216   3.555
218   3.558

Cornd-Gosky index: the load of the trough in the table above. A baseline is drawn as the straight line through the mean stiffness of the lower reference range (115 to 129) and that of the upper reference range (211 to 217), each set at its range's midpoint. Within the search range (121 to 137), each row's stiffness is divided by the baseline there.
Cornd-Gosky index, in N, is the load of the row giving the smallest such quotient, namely 122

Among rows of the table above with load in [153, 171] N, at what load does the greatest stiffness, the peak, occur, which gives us 156 N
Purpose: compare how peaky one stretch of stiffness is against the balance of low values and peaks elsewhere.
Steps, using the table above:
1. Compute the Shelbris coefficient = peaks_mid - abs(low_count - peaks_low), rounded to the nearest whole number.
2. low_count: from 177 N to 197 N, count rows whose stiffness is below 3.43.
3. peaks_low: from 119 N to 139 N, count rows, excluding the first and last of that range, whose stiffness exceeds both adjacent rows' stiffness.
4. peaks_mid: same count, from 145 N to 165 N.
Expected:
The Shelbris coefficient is -2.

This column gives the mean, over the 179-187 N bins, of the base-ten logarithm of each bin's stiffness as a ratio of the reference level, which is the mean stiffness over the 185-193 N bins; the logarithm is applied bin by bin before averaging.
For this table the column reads -0.054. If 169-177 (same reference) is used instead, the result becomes -0.213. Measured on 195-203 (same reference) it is 0.011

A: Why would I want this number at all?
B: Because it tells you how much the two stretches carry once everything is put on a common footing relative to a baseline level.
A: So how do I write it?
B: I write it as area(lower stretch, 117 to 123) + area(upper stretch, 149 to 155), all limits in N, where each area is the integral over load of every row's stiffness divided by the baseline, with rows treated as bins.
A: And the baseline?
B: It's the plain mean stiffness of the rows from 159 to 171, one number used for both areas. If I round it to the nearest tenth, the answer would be 13.2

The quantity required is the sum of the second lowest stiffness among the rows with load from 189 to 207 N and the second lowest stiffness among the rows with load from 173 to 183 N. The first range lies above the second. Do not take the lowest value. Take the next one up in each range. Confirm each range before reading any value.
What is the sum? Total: 5.4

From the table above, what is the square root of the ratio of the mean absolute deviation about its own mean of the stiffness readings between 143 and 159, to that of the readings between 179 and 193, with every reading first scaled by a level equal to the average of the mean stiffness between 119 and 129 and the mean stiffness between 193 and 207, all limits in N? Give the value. 0.43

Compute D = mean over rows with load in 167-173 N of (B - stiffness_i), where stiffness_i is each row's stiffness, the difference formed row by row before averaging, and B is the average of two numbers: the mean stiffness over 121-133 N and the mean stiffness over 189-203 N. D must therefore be 1.0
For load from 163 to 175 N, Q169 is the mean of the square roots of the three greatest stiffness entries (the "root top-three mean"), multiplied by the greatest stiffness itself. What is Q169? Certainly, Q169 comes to 5.84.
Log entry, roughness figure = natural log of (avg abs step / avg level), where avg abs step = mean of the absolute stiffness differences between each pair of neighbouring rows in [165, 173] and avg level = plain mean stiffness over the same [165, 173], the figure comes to -2.1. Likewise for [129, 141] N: -3.9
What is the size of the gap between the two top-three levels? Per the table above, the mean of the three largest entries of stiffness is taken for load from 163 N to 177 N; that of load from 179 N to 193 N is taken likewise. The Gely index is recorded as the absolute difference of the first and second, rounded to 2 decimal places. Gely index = 0.31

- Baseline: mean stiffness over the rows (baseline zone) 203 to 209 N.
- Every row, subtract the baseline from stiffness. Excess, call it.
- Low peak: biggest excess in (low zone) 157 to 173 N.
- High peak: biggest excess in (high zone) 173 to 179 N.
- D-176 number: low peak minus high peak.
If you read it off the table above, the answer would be 1.2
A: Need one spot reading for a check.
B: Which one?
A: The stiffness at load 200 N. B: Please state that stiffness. 3.45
